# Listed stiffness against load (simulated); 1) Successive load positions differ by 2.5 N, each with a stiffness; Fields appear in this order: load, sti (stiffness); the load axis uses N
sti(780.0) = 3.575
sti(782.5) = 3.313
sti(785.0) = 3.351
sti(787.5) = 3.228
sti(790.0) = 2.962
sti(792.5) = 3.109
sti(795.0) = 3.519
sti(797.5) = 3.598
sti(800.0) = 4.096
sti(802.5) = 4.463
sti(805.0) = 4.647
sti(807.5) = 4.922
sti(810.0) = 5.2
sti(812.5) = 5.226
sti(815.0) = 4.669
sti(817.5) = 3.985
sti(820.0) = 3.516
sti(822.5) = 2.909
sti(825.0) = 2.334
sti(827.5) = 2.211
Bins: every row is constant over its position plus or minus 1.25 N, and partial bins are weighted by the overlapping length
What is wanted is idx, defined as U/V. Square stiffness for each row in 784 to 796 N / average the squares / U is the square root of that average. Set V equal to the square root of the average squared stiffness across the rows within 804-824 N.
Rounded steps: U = 3.2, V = 4.5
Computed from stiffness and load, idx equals 0.7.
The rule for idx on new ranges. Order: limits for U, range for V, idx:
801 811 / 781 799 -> 1.5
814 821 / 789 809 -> 1.0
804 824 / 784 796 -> 1.4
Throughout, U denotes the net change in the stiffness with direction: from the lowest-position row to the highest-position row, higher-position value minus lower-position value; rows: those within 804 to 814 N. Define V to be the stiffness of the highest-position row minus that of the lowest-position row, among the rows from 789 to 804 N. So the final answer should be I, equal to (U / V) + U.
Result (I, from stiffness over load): 1.0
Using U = 0.6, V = 1.5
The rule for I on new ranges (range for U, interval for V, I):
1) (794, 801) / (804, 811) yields 1.6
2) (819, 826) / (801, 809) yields -3.8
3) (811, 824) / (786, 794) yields 17.2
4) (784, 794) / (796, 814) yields -0.4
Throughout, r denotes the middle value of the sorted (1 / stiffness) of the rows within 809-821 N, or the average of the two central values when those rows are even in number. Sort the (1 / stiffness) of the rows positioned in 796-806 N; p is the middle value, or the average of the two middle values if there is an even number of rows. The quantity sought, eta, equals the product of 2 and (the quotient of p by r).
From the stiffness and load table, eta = 2.2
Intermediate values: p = 0.234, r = 0.21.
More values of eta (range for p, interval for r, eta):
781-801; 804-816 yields 3.0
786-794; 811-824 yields 2.6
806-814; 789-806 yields 1.4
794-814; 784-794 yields 1.4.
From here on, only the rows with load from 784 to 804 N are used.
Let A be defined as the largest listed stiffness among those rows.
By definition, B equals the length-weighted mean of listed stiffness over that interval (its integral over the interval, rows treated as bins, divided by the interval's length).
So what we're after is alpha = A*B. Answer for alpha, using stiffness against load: 16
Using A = 4.463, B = 3.6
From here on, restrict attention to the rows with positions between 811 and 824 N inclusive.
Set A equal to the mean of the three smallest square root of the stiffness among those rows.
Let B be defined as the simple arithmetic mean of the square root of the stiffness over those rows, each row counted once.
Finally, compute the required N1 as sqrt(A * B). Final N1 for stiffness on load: 1.93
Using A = 1.86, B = 2.00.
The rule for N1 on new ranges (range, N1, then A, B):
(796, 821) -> 2.01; 1.92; 2.10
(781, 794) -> 1.77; 1.76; 1.79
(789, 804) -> 1.84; 1.79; 1.90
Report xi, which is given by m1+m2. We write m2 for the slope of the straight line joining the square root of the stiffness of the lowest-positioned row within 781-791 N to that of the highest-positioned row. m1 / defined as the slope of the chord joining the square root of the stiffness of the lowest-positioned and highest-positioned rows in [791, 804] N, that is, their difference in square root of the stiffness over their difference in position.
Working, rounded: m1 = 0.035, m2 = -0.013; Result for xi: 0.02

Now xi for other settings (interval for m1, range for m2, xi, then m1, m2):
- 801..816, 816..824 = -0.05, 0.004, -0.058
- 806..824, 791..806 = 0.00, -0.034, 0.031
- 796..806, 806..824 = 0.00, 0.035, -0.034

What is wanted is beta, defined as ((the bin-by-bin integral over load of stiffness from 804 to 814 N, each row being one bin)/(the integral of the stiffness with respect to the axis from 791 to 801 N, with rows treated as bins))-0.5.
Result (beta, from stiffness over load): 0.9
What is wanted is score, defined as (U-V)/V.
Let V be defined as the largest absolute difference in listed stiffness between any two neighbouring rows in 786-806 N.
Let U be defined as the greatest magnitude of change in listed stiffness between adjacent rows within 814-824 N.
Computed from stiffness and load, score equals 0.4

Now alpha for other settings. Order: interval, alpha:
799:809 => 22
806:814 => 27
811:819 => 24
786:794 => 10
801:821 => 24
